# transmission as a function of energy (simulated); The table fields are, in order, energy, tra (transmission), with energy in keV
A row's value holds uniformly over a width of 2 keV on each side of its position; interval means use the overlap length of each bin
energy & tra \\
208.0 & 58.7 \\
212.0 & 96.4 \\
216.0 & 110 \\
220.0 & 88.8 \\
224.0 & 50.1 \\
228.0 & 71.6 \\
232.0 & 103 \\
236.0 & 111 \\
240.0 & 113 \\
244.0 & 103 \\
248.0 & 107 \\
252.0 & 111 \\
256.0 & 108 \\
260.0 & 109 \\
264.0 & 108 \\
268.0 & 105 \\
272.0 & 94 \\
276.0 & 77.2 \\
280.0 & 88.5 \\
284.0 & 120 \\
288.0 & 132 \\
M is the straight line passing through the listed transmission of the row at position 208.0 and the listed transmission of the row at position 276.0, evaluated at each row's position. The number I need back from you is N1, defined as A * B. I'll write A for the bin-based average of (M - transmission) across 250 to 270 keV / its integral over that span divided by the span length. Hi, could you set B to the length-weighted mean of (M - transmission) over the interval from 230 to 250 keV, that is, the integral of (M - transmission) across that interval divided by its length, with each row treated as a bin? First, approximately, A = -35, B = -40.0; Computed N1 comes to 1414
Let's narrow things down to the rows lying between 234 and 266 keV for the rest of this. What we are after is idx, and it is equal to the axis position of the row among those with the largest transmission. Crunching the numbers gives 240.0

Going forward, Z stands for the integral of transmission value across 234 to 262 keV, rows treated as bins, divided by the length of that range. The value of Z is 109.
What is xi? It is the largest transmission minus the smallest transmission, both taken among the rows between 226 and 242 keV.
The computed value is 41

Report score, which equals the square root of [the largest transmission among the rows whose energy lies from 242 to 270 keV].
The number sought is 10.5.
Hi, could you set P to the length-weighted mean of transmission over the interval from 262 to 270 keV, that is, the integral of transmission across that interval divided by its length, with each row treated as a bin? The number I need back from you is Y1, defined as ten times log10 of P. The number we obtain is 20.3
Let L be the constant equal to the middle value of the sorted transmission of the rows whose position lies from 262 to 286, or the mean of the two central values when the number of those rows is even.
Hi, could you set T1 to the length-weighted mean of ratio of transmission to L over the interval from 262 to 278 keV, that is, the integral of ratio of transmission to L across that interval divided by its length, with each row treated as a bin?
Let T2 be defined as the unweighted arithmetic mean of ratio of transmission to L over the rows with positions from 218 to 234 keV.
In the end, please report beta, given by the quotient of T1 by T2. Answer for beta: 1.2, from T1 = 0.97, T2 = 0.79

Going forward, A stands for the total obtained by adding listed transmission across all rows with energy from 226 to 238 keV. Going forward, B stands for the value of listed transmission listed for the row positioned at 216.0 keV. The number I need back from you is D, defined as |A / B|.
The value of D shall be 2.6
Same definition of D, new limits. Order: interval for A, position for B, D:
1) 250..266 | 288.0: 3.3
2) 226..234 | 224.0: 3.5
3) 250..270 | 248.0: 5.1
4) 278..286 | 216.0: 1.9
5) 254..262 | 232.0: 2.1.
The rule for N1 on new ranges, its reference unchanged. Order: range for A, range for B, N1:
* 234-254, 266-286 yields 800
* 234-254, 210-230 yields 867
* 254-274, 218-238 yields 641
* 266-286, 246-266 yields 727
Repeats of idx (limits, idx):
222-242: 240.0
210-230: 216.0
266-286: 284.0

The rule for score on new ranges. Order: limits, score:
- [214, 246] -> 10.6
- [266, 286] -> 11.0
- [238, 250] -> 10.6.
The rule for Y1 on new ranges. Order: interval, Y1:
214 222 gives 20.0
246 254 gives 20.4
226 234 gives 19.4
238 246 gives 20.3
